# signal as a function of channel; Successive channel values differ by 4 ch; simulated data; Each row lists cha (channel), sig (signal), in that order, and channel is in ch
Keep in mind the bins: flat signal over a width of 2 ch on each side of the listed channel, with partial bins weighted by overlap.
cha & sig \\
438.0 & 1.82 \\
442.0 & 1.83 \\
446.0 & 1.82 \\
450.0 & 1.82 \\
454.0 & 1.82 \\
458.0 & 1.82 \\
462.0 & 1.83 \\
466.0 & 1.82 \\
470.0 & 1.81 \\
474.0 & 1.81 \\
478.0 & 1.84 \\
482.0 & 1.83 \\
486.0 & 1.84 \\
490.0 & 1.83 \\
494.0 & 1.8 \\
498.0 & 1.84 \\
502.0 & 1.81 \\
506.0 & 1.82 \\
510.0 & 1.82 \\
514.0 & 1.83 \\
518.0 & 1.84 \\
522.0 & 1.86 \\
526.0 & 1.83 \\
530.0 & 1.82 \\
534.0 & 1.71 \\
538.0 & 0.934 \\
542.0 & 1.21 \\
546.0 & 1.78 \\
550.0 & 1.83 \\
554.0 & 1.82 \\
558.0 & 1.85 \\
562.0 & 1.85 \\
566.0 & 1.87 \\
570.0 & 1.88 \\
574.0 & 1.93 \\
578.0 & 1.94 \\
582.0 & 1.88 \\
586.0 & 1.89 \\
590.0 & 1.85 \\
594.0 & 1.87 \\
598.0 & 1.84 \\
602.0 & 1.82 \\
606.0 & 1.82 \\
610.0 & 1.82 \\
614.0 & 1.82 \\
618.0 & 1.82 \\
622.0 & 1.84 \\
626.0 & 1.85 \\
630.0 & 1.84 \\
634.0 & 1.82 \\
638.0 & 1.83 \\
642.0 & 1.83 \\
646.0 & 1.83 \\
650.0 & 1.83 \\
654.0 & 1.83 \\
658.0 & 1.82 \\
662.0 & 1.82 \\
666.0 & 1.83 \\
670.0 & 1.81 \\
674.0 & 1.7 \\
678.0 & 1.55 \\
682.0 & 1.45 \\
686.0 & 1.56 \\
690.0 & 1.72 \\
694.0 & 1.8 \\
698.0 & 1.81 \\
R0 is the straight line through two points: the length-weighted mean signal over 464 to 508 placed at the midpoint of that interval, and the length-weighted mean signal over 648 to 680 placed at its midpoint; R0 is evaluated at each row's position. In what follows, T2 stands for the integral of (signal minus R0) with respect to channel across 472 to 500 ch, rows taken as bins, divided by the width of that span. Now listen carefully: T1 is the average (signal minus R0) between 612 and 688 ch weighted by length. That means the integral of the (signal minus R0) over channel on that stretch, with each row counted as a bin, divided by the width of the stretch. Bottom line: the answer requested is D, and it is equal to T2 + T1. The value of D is -0.001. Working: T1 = -0.005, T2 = 0.004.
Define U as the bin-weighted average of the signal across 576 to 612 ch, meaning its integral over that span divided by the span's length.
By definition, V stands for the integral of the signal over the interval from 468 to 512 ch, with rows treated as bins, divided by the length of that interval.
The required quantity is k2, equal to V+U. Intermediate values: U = 1.86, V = 1.823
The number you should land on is 3.68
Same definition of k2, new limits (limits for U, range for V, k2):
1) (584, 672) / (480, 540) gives 3.59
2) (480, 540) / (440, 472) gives 3.58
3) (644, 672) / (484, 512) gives 3.65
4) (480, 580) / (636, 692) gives 3.52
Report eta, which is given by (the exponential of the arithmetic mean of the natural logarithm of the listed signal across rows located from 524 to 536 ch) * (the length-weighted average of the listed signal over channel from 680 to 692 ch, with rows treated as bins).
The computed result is 2.82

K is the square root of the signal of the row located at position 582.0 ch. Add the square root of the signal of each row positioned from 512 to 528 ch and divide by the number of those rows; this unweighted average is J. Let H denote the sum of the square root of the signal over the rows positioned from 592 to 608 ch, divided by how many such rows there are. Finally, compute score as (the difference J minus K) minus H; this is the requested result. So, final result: -1.37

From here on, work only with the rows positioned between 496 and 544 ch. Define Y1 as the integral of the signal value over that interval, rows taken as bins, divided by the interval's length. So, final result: 1.69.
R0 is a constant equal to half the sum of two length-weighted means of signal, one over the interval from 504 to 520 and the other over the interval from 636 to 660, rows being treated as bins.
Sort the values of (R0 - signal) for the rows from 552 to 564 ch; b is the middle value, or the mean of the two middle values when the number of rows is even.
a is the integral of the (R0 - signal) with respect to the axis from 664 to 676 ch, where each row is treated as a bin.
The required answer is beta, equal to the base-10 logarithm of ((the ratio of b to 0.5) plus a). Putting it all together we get -0.3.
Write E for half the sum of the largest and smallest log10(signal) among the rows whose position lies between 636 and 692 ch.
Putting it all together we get 0.21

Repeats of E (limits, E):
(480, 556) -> 0.12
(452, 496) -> 0.26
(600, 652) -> 0.26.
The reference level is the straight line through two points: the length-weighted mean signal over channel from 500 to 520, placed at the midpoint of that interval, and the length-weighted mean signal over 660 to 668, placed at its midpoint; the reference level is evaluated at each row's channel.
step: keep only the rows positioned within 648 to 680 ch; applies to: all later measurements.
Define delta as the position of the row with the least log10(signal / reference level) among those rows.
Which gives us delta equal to 678.0 ch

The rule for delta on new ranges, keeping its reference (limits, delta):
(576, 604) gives 602.0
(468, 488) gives 474.0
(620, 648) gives 634.0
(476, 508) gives 494.0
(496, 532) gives 502.0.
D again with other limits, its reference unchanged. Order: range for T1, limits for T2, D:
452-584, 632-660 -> 0.023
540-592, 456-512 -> 0.013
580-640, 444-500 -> 0.049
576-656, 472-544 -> -0.023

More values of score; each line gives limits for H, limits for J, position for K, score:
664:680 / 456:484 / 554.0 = -1.31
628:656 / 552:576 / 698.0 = -1.33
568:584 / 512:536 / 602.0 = -1.38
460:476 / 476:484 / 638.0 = -1.35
